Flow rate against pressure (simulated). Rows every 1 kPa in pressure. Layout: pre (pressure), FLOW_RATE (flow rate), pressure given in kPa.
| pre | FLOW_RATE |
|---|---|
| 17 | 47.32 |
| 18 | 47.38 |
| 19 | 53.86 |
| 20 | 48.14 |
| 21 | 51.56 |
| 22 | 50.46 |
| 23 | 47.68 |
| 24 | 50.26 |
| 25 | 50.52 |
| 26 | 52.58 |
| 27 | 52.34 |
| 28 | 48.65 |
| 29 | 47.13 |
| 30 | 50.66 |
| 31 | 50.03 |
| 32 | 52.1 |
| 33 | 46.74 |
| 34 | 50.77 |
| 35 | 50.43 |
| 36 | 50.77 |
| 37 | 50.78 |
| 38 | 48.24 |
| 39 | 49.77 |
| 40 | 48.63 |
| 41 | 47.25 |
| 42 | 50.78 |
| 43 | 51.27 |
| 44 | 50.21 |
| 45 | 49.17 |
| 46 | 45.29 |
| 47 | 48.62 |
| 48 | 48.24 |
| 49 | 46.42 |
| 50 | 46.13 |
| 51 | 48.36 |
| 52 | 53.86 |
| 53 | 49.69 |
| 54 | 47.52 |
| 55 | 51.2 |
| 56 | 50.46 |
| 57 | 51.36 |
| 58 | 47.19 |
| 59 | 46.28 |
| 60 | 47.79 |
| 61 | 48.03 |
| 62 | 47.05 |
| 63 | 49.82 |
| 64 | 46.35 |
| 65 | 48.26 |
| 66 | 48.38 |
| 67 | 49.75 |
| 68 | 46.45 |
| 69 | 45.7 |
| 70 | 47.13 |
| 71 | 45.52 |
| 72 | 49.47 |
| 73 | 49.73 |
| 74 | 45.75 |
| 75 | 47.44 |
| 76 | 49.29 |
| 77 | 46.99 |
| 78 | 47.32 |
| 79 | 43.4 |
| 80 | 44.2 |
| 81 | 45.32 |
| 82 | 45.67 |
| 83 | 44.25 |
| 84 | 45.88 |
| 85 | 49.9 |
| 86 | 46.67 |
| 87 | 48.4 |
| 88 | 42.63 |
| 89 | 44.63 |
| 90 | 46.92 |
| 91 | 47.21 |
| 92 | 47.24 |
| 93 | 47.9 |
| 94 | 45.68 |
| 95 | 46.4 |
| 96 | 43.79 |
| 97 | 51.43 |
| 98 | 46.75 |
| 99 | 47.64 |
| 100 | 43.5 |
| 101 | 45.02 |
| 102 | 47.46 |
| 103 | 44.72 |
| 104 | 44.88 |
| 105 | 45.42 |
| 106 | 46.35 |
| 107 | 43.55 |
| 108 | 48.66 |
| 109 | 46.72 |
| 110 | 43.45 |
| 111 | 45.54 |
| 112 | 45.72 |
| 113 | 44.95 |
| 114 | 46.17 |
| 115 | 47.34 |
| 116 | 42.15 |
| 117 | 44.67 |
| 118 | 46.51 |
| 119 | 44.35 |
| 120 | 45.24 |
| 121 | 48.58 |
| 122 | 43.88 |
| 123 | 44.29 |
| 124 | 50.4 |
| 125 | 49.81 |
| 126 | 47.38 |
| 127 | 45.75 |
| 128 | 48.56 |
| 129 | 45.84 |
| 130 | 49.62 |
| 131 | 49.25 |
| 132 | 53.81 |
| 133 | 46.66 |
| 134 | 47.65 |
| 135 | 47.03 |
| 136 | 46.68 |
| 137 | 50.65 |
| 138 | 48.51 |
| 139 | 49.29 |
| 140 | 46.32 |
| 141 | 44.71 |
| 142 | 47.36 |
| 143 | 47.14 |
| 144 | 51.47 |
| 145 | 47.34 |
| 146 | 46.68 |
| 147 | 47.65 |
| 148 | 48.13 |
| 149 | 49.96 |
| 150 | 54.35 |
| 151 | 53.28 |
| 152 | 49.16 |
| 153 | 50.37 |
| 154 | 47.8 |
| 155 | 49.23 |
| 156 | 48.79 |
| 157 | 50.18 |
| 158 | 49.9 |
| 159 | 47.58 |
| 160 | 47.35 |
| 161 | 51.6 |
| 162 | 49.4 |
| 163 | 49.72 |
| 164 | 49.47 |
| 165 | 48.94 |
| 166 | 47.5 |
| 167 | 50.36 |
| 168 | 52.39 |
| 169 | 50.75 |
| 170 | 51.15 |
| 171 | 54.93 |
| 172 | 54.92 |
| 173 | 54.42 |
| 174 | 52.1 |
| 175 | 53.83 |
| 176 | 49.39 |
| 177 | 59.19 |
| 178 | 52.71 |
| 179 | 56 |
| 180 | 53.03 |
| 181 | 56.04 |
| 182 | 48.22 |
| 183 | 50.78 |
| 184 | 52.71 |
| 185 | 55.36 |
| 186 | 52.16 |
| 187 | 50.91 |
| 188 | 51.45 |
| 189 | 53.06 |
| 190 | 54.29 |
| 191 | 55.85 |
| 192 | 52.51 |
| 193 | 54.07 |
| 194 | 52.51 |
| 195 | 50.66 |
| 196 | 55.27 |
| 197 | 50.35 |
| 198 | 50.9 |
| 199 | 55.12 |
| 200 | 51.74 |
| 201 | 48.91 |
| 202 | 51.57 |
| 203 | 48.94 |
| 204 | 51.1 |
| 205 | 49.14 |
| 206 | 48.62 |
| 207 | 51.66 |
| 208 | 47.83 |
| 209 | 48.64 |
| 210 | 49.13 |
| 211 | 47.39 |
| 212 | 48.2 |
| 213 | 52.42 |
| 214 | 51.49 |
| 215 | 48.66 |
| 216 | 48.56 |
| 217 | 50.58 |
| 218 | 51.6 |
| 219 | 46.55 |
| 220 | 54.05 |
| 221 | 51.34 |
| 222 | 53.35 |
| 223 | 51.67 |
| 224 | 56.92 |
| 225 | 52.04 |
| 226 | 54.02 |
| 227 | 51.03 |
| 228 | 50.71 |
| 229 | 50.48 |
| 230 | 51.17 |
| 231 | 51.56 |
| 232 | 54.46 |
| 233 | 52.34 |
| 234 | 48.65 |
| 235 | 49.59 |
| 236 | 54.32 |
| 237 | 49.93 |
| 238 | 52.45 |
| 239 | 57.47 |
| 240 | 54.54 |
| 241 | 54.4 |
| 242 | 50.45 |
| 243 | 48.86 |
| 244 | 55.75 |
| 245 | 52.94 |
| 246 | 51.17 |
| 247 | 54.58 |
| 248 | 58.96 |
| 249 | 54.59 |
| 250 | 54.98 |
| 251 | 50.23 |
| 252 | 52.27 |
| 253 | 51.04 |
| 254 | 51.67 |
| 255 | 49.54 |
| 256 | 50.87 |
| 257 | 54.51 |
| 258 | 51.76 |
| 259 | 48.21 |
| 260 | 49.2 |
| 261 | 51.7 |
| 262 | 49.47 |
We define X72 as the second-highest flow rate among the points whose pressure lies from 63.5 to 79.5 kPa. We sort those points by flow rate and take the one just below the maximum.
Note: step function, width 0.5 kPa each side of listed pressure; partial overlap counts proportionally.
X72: 49.73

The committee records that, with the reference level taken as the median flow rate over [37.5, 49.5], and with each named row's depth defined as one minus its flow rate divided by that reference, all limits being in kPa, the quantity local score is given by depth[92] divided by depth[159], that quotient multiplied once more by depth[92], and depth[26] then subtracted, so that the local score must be 0.119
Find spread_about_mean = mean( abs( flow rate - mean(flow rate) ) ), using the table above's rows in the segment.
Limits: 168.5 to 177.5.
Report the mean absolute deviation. 2.28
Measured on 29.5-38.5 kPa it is 1.15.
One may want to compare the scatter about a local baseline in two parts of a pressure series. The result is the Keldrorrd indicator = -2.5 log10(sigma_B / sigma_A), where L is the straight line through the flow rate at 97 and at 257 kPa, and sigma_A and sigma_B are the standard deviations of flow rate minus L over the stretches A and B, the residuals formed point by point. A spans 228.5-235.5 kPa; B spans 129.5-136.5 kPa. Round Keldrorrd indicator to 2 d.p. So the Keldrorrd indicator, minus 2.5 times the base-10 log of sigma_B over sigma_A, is -0.33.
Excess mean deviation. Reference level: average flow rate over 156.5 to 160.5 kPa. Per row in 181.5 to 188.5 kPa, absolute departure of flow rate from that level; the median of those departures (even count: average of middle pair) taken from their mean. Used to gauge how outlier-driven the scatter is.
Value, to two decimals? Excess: 0.36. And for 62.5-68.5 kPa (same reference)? 0.24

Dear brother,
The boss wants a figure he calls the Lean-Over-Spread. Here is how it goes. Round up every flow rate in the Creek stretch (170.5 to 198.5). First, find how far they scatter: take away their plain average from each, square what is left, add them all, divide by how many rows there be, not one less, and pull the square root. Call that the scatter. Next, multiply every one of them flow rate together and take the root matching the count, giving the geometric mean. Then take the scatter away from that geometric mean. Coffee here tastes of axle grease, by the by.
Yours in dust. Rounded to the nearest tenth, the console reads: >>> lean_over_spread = 50.7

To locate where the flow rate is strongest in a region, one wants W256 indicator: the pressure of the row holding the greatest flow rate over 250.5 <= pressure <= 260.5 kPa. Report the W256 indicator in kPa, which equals 257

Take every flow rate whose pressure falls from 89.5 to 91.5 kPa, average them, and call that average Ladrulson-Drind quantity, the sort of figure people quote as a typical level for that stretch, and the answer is 47.1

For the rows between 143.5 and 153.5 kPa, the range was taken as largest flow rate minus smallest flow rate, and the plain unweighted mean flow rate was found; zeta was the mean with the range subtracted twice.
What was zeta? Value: 34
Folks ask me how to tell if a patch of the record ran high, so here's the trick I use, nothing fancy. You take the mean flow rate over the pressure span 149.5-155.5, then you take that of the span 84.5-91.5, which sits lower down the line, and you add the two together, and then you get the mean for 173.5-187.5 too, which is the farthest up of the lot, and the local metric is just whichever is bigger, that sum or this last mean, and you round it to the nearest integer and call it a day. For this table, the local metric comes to 97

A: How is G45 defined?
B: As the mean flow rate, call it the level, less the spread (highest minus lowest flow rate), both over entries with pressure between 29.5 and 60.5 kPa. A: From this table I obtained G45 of 40.7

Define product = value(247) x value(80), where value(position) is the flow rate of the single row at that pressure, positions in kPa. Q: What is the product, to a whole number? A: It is 2412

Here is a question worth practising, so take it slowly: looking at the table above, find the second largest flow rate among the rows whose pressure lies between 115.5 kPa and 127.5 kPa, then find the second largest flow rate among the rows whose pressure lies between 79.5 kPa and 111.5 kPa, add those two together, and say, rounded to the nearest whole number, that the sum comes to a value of 100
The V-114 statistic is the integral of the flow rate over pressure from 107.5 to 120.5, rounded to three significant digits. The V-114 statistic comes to 591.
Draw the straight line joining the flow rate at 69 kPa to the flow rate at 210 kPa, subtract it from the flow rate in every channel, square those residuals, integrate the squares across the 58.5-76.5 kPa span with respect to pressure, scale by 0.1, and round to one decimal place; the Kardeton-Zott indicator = 11.1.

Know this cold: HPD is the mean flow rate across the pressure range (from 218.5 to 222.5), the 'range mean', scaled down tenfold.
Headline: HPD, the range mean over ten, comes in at 5.13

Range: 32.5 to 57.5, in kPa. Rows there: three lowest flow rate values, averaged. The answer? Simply 45.9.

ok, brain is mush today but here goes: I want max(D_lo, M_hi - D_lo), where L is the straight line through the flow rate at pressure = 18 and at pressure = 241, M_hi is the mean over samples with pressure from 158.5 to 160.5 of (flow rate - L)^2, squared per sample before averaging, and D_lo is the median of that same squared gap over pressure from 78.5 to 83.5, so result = 26.3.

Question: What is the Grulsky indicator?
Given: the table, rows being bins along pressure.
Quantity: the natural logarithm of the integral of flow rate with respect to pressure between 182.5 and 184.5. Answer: 4.64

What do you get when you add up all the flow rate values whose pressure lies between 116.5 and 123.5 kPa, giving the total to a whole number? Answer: 318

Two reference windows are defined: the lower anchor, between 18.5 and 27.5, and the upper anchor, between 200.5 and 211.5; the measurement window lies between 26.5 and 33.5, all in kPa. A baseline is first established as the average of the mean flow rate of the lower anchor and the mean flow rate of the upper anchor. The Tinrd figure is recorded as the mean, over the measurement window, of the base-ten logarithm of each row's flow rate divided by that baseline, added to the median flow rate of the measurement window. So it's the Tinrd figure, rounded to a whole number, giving 50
